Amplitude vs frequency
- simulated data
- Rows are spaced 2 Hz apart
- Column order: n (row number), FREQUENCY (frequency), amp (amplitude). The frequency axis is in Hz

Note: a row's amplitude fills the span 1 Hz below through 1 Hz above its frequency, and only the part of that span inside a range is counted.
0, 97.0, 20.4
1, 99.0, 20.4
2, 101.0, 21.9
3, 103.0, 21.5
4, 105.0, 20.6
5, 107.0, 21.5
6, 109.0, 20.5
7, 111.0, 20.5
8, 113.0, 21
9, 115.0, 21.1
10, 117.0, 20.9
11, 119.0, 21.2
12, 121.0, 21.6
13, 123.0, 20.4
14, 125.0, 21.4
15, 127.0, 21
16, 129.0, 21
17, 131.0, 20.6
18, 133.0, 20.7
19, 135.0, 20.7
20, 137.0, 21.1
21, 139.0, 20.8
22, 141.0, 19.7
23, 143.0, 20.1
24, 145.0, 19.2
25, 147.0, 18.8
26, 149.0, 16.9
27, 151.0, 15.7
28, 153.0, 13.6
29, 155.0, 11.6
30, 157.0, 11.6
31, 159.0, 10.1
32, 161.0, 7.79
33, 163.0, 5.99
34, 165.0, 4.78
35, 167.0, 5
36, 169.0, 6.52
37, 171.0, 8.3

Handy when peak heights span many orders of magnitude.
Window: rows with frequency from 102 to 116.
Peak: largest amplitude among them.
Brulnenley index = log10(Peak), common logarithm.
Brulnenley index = 1.33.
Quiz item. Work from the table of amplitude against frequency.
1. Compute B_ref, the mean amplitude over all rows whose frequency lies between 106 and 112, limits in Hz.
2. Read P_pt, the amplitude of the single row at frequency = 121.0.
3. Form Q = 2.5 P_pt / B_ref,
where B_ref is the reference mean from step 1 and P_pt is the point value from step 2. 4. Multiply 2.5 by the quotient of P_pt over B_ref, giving 2.6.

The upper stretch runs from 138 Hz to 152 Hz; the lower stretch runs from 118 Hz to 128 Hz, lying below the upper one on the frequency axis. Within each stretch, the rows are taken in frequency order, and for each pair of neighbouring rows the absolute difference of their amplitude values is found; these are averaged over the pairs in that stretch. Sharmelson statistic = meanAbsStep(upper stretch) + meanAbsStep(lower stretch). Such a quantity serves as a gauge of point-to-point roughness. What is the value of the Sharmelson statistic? 1.7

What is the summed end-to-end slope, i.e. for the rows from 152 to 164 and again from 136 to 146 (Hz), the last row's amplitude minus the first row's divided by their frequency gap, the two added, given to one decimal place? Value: -1.0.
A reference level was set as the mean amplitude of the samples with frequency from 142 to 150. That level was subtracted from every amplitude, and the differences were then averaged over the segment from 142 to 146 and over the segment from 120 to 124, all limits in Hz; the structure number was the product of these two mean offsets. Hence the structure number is 2.0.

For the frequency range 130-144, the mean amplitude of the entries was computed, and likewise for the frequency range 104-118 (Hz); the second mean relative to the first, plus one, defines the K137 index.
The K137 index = 2.0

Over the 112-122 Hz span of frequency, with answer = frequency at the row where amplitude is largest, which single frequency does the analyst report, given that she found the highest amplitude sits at 121.0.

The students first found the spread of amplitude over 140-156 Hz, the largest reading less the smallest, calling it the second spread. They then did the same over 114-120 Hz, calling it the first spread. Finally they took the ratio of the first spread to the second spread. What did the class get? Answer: 0.0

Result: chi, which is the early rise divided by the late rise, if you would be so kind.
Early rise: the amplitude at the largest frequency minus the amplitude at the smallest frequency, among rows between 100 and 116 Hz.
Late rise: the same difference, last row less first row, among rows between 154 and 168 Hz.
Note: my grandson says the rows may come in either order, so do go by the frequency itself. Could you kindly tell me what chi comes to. 0.1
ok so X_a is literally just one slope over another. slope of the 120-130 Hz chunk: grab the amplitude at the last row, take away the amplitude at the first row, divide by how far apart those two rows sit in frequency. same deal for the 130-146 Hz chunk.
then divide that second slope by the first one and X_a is 1.3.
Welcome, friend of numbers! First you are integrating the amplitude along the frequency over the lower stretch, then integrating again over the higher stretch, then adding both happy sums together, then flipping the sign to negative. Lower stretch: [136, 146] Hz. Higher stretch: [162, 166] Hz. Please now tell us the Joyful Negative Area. -223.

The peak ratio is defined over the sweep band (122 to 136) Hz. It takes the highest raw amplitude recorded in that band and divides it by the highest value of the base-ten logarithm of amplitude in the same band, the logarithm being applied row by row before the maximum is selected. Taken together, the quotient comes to 16.1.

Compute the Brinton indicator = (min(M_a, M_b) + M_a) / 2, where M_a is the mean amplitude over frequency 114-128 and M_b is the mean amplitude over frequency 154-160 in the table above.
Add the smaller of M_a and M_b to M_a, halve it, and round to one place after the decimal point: 16.1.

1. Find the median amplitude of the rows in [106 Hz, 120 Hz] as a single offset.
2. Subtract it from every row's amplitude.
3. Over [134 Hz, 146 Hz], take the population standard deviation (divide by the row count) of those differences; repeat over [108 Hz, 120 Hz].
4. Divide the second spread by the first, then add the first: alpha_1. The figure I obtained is 1.1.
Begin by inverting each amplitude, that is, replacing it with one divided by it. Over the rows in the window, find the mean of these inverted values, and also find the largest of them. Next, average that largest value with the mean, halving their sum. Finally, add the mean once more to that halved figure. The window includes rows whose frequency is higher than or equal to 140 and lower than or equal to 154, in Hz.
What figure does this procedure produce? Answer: 0.123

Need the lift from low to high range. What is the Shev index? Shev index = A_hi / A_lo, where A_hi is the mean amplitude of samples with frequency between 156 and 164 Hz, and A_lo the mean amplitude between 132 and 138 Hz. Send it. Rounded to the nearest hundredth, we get 0.43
